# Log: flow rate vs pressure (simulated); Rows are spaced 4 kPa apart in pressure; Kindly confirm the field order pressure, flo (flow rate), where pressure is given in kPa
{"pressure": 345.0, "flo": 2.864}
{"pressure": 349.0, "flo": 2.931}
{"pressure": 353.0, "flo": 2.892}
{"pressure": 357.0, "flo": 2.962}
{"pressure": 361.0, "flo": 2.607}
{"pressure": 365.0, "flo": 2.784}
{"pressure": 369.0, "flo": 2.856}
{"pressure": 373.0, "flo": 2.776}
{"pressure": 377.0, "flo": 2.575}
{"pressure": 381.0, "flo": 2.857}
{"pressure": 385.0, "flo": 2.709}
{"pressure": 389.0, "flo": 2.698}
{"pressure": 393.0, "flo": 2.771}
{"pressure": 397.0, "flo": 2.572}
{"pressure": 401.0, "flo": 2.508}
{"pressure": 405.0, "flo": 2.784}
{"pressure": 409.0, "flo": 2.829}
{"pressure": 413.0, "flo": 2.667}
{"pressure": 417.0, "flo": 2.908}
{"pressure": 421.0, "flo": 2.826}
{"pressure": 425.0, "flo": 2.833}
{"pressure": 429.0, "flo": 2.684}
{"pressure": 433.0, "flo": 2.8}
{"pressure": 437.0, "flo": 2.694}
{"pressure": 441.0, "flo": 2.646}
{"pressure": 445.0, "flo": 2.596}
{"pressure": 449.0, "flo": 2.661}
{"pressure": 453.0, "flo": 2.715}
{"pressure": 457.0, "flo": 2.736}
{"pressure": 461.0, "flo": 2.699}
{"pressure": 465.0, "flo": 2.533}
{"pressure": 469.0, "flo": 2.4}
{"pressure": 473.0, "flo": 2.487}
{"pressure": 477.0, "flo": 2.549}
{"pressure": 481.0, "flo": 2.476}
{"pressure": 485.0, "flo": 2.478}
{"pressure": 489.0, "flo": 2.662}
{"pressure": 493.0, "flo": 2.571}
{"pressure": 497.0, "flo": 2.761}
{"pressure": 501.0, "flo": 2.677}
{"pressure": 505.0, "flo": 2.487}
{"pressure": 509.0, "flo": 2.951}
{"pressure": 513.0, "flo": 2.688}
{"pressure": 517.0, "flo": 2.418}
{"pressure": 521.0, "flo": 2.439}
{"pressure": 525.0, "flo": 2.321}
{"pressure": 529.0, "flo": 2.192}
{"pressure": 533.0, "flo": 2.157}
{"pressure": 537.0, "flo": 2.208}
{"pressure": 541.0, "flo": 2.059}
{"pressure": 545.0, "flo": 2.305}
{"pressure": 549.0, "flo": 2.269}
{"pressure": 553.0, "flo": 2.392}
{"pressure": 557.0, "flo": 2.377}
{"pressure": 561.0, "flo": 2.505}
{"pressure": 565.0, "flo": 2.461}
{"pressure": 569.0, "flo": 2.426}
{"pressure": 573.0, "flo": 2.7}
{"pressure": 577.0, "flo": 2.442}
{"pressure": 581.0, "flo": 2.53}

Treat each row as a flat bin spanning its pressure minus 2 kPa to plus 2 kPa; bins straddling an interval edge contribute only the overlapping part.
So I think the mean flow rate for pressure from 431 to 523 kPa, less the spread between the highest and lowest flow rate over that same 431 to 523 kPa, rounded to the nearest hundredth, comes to 2.06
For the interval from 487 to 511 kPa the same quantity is 2.22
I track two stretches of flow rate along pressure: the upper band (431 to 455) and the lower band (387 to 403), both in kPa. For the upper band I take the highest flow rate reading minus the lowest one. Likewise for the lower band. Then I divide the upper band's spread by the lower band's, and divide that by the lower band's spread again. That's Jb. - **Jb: 2.9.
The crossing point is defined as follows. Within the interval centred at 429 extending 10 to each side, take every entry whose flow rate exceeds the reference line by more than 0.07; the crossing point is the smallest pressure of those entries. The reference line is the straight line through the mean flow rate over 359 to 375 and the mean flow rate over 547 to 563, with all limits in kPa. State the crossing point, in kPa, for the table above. 421.0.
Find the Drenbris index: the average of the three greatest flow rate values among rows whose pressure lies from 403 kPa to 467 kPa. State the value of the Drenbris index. 2.86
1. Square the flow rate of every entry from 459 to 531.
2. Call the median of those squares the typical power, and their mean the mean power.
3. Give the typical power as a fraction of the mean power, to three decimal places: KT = 0.969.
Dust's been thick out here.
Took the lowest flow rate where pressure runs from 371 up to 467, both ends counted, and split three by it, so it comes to 1.20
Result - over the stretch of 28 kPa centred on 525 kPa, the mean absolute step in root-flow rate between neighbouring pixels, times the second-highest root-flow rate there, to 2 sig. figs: 0.052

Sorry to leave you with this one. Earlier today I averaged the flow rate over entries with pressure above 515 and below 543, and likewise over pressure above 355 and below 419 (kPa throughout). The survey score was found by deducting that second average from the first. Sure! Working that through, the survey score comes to -0.49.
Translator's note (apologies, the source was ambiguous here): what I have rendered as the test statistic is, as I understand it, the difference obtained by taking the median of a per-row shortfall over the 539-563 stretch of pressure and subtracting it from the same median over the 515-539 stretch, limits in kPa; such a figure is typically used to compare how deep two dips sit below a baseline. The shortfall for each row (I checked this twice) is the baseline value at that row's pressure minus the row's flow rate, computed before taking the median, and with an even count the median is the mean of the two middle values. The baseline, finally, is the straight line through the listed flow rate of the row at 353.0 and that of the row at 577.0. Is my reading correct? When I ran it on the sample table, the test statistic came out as 0.12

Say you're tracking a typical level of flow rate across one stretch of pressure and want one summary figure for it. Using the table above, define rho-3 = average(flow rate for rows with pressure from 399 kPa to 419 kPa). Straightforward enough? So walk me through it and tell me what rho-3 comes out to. 2.74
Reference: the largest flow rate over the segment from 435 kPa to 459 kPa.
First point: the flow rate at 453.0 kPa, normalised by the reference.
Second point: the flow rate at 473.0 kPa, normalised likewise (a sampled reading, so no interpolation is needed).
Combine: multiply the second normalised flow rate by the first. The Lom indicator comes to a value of 0.90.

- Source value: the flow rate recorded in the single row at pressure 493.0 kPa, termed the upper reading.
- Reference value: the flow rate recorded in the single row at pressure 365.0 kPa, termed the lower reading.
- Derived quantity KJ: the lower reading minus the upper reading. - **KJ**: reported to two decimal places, 0.21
